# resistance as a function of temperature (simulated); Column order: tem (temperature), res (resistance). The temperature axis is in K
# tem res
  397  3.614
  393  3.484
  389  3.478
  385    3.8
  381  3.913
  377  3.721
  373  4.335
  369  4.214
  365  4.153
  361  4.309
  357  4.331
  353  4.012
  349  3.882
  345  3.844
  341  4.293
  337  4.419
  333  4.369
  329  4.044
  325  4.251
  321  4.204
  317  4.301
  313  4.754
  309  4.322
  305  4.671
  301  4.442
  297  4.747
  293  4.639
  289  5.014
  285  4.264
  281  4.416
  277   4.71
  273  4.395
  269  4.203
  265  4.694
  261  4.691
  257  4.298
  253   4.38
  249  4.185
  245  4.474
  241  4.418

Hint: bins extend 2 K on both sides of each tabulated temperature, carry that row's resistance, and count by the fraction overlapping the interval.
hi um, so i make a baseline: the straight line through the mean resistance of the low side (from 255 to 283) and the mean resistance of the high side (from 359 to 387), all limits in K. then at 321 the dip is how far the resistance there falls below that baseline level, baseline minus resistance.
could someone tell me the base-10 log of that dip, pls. -1.1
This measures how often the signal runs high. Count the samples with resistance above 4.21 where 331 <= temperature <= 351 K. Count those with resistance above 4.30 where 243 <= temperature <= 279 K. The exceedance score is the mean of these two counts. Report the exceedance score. 4.5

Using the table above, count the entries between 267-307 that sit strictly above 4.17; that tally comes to 10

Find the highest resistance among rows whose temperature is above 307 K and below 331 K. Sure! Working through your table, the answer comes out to 4.754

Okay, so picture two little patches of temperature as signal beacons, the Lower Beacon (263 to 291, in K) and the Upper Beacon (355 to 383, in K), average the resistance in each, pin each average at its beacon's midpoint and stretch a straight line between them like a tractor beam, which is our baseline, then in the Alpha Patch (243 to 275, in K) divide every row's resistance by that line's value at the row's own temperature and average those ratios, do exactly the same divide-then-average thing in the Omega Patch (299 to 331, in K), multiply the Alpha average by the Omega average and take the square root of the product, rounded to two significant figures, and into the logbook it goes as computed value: 0.98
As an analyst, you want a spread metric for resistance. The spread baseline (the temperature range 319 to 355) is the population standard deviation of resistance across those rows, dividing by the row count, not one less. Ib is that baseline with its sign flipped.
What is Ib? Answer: -0.20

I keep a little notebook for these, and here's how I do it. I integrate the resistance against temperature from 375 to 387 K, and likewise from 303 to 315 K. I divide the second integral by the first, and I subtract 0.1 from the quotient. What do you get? 1.10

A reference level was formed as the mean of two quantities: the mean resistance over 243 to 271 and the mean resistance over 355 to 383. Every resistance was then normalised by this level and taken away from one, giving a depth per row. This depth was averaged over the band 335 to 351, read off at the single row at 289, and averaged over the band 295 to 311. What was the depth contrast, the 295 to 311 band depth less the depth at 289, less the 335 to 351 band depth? 0.07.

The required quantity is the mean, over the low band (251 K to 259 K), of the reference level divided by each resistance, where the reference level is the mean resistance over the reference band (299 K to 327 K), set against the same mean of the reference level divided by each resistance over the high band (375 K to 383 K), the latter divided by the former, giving 1.14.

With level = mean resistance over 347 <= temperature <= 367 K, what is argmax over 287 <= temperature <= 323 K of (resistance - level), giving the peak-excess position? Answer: 289 K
